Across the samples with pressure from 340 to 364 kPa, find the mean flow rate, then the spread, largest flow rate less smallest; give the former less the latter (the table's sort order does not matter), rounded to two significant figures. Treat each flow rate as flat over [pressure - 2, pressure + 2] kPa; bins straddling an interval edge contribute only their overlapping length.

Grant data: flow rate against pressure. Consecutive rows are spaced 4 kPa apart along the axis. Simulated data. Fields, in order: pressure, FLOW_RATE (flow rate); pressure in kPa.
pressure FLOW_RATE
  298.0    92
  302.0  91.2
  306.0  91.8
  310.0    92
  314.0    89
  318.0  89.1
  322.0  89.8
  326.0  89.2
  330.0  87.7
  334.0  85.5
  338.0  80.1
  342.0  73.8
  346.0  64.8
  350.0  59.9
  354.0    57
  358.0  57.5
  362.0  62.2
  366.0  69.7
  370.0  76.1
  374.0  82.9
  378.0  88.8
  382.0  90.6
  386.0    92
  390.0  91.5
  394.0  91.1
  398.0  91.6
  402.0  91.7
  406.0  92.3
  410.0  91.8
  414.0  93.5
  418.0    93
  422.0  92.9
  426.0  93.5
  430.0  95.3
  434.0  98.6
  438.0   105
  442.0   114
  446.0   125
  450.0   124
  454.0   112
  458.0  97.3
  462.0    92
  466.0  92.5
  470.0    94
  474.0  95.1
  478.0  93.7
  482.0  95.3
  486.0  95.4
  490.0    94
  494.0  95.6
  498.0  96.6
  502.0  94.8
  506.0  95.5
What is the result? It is 46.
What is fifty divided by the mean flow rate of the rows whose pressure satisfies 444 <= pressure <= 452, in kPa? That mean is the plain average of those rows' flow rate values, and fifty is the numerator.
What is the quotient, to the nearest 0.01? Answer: 0.40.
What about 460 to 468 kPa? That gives 0.54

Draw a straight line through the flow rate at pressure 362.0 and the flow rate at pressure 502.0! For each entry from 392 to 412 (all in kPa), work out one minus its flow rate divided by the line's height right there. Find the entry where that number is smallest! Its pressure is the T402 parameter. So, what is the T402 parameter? 394.0 kPa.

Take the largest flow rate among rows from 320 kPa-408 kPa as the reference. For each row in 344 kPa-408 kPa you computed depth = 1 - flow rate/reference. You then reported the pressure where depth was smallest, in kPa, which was 406.0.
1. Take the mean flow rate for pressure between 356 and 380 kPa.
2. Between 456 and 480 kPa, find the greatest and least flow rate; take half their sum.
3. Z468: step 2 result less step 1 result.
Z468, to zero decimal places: 22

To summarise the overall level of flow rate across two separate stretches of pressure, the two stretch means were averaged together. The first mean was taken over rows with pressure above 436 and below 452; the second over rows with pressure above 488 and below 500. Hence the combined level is 106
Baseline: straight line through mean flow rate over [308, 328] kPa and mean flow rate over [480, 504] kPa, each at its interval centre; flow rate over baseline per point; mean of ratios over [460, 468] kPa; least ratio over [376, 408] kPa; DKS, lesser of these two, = 1.0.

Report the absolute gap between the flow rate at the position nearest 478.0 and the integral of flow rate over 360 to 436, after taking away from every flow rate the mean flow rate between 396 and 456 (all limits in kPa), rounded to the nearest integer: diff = 948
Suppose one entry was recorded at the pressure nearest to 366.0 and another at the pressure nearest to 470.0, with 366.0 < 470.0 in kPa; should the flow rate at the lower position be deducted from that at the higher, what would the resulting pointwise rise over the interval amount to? 24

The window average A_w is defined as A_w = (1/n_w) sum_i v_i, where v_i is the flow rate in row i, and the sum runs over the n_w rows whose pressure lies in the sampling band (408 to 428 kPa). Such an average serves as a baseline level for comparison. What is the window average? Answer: 93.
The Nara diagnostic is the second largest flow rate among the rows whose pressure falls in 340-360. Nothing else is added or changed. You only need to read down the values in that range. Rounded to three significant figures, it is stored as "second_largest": 64.8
